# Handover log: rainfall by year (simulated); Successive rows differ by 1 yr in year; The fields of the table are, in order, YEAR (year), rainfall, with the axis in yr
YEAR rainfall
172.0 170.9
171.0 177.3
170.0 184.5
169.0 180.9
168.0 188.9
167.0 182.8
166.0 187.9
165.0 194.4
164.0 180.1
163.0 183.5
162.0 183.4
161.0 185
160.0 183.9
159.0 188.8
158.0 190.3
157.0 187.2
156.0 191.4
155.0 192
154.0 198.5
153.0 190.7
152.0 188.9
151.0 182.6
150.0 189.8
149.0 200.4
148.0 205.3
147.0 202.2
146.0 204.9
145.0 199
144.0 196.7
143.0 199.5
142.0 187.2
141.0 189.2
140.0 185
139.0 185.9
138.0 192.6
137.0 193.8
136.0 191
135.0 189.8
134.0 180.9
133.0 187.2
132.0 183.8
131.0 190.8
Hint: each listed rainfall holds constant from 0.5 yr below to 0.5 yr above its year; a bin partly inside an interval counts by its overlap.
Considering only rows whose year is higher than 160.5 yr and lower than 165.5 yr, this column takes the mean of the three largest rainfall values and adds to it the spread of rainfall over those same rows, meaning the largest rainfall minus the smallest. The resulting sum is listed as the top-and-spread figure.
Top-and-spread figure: 202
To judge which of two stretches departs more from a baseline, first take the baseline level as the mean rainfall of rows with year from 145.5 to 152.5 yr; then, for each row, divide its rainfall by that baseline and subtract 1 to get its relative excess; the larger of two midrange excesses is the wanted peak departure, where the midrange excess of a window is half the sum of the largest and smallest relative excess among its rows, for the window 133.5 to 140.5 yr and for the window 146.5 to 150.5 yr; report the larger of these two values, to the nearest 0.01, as 0.01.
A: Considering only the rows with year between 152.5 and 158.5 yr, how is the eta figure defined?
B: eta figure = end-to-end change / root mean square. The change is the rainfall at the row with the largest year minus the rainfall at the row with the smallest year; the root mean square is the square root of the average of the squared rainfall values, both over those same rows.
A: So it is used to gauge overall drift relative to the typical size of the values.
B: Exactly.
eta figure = -0.002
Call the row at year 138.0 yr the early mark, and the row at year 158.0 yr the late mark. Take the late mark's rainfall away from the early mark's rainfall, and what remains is 2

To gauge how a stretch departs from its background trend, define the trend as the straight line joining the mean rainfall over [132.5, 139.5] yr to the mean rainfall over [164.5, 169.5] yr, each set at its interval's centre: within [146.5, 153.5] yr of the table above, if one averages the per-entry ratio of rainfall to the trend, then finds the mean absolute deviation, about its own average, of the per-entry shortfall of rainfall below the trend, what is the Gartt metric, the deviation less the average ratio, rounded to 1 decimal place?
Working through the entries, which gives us 6.0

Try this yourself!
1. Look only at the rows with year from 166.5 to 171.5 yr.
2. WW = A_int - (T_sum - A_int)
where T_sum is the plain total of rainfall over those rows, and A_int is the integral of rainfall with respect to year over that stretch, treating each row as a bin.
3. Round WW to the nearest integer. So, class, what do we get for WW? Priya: 914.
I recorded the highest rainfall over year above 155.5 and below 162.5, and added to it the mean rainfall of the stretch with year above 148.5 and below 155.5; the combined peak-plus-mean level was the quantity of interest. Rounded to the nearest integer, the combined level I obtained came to 383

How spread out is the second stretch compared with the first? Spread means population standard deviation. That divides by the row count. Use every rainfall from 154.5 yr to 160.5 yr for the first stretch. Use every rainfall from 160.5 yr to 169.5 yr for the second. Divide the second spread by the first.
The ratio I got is 1.5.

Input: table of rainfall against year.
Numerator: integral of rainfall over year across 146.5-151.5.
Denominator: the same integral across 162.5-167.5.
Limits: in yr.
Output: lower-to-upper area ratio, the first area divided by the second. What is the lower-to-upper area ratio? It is 1.06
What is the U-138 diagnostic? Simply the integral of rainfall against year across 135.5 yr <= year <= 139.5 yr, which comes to 763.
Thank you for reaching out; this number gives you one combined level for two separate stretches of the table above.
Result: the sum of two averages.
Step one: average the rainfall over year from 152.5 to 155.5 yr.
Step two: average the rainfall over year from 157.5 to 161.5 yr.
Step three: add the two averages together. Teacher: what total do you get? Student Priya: 381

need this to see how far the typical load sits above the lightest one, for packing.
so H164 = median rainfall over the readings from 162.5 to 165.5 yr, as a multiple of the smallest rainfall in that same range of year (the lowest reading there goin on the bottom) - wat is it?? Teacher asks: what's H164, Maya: 1.02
